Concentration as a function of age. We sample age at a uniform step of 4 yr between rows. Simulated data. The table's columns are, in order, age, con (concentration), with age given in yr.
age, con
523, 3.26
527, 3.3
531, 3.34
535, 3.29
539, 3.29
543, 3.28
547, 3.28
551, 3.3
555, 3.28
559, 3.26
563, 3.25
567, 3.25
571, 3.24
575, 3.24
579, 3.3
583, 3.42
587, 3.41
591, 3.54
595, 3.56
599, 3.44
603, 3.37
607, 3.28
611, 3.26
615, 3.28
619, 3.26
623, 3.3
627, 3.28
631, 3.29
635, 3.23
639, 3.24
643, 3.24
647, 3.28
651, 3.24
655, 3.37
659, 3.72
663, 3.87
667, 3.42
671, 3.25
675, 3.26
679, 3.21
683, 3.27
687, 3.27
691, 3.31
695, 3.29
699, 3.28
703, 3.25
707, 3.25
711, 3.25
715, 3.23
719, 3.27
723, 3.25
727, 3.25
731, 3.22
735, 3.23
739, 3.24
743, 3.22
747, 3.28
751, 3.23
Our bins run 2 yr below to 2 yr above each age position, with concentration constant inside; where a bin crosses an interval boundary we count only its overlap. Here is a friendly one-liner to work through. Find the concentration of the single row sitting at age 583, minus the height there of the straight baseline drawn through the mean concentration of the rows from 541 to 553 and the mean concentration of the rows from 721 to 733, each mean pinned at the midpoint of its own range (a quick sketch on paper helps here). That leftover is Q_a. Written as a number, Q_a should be 0.14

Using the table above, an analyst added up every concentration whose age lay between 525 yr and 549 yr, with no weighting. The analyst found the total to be 20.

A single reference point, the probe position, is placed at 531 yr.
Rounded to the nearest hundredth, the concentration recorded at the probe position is 3.34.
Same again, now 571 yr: 3.24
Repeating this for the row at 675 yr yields 3.26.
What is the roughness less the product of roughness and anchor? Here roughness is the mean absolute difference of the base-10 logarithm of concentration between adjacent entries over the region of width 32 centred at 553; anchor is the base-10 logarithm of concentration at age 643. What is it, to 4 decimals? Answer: 0.0007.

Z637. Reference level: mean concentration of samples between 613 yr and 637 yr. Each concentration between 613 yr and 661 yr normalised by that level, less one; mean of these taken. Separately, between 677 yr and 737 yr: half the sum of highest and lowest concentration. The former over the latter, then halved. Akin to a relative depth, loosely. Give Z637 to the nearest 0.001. 0.002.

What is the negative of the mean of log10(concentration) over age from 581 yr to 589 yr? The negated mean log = -0.533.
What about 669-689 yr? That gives -0.512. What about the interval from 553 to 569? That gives -0.513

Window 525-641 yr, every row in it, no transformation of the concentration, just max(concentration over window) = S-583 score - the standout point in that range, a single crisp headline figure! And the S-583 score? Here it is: 3.56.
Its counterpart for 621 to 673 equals 3.87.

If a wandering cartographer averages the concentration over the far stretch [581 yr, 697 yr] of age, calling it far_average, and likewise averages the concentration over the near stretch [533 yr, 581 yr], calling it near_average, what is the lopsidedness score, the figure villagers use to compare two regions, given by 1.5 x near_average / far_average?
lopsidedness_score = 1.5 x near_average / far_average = 1.46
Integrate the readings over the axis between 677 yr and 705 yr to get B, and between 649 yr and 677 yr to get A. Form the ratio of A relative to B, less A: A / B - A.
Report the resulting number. -95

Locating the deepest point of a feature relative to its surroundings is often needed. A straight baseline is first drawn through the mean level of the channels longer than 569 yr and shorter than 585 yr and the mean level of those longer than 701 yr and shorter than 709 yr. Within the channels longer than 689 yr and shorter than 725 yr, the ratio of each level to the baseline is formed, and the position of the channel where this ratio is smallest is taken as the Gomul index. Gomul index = 715 yr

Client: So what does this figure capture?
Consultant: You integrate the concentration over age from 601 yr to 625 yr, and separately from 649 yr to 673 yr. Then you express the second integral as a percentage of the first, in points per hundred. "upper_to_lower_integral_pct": 106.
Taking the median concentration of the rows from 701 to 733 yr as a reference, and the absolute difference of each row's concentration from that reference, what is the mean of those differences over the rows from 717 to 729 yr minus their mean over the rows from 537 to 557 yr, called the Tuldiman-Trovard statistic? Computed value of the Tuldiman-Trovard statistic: -0.03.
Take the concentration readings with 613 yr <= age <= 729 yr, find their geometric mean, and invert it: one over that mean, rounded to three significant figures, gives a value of 0.303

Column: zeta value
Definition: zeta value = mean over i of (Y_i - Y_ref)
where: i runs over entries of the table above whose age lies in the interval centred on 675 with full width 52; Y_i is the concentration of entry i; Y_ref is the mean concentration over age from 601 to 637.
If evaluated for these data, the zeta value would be 0.08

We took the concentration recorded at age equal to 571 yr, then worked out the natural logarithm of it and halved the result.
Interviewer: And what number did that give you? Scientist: 0.588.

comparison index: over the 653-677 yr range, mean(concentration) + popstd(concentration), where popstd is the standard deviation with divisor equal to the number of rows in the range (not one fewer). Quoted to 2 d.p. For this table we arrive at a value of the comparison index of 3.72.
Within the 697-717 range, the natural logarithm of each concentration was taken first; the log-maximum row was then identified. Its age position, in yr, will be 699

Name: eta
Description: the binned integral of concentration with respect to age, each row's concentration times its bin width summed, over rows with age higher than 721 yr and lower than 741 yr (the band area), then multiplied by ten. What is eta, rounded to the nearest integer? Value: 648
